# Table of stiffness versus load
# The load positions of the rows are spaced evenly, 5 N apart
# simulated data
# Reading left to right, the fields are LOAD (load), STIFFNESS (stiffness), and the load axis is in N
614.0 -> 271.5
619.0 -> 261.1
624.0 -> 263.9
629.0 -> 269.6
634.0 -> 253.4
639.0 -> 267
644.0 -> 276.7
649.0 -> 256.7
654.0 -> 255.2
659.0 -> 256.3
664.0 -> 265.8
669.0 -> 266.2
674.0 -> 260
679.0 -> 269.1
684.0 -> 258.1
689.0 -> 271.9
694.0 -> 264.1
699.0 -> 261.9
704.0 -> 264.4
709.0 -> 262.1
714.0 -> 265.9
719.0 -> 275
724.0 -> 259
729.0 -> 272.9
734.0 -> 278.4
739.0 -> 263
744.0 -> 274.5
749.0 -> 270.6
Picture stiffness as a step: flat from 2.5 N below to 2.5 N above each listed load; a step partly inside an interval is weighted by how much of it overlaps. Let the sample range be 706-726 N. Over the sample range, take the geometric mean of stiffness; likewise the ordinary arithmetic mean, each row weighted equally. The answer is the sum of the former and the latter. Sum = 531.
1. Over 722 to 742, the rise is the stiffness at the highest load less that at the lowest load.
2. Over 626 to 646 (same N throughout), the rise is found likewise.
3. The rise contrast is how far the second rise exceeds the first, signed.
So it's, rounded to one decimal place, 3.1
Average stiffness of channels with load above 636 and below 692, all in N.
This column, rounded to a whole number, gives 264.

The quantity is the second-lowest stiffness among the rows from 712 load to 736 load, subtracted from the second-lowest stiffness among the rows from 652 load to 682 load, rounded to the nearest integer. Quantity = -10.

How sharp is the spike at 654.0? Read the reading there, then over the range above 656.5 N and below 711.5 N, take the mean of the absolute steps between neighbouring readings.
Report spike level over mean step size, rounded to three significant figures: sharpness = 39.4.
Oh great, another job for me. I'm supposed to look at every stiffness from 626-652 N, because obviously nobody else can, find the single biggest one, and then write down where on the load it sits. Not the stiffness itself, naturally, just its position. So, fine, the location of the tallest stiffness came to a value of 644.0 N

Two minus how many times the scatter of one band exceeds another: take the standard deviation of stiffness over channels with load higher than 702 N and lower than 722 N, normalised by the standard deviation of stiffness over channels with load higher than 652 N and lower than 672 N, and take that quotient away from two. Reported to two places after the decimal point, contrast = 1.05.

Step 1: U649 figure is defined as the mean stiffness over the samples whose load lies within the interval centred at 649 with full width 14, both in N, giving 263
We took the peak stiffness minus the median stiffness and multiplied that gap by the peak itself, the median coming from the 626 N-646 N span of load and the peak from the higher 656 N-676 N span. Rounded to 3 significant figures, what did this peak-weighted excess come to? -559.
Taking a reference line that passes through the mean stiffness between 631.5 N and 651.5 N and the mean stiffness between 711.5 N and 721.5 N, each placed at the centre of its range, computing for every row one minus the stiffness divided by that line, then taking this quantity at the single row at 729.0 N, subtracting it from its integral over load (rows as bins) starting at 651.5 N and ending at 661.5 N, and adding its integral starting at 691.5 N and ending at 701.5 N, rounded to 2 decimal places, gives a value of 0.56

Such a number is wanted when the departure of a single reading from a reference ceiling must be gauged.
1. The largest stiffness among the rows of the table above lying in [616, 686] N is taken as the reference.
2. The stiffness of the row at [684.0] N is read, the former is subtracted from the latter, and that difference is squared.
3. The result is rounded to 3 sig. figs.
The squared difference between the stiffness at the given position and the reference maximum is 346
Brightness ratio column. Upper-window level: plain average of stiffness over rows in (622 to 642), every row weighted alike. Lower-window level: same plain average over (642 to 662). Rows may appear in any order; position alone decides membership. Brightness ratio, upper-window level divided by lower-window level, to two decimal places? 1.01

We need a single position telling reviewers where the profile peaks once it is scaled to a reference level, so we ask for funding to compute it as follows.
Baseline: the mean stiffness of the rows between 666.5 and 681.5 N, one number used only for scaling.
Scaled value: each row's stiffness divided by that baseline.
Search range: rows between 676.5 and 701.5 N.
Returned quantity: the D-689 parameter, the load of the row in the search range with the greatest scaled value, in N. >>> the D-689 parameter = 689.0 N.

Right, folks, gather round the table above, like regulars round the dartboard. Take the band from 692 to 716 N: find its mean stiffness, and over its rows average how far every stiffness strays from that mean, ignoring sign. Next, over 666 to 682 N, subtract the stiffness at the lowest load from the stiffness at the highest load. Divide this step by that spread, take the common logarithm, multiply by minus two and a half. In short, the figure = -0.83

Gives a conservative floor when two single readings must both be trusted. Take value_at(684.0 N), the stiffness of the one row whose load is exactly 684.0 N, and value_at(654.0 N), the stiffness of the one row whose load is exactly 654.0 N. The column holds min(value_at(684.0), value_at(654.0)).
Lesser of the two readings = 255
